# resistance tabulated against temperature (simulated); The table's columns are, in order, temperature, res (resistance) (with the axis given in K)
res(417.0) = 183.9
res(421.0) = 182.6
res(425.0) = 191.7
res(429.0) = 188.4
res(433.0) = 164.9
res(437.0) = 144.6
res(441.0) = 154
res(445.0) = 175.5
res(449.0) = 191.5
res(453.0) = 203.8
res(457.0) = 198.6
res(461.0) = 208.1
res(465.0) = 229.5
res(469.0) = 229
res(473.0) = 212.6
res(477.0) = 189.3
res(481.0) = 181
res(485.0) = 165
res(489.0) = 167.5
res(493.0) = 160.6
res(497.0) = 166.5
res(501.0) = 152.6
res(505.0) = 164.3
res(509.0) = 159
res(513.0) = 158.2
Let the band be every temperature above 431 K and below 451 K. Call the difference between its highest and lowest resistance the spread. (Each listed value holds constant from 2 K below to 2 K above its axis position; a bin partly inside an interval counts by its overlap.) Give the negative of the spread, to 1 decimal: -46.9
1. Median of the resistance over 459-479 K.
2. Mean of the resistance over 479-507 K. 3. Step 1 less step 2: 47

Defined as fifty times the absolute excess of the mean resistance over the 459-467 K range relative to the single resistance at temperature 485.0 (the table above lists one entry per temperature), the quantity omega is 2690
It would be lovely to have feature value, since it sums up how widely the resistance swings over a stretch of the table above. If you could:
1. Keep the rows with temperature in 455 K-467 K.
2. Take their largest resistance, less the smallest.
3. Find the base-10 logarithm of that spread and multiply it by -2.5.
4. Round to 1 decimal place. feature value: -3.7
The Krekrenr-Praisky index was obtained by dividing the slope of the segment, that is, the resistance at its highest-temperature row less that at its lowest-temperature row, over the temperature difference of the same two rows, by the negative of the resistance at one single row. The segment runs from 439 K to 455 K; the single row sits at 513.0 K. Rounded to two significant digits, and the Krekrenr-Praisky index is -0.026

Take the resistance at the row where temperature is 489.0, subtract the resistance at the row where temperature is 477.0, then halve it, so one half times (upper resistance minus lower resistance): -11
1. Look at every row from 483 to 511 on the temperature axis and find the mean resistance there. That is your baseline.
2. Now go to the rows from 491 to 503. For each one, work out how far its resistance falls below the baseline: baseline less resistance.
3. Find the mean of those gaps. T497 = 2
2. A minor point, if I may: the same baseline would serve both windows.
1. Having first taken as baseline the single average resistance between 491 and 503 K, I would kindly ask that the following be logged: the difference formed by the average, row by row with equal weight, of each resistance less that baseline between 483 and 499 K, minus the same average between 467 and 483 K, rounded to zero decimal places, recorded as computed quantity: -38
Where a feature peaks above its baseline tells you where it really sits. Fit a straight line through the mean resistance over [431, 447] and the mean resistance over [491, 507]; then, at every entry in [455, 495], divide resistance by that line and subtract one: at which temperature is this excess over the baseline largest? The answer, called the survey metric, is 465.0 K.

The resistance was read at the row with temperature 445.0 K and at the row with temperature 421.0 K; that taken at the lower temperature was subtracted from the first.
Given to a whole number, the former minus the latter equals -7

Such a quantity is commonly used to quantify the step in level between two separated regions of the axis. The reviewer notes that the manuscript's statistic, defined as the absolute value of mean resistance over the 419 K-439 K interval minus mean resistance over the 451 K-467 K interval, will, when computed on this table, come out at 36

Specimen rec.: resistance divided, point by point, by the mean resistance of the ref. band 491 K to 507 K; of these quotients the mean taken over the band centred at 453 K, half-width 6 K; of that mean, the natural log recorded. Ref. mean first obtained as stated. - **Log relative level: 0.21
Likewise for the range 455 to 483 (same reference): 0.25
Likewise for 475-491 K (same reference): 0.09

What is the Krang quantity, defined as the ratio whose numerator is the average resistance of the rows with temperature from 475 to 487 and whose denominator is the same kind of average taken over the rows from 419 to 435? 0.98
